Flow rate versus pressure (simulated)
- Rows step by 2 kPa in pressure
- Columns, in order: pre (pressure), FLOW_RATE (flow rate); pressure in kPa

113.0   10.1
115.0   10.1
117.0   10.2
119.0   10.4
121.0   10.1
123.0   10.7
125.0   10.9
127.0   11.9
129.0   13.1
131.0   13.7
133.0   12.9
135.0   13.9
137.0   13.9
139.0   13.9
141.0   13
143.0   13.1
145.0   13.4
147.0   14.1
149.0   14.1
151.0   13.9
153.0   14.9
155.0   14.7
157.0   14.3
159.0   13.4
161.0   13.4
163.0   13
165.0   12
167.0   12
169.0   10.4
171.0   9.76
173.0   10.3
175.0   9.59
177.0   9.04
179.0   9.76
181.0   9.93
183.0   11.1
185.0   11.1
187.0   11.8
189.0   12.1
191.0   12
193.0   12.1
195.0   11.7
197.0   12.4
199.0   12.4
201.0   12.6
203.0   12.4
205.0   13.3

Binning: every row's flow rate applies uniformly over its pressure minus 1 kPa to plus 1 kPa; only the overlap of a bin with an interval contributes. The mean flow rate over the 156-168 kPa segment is 13.0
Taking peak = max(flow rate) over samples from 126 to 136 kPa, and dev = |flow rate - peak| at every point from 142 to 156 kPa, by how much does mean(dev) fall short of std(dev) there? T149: -0.1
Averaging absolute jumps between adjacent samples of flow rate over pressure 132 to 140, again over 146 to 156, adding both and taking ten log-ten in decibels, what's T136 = -1.7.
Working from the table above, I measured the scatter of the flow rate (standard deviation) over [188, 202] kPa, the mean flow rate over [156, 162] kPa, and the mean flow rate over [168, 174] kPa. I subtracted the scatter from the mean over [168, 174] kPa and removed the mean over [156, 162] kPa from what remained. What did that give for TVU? -3.8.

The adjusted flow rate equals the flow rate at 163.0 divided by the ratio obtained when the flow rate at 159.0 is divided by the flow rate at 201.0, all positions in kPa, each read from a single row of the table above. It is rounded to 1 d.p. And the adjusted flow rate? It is 12.2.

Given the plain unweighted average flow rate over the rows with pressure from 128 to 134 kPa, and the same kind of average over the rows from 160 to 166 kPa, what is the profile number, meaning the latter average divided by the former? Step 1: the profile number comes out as 0.97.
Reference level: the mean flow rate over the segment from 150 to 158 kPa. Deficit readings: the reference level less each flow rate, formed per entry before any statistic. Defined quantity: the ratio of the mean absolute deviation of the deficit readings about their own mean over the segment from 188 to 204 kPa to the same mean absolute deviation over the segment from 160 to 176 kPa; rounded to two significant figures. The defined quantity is 0.18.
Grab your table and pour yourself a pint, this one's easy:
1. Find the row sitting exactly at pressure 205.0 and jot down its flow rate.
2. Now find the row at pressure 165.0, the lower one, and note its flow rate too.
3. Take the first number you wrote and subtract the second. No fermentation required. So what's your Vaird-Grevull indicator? 1.3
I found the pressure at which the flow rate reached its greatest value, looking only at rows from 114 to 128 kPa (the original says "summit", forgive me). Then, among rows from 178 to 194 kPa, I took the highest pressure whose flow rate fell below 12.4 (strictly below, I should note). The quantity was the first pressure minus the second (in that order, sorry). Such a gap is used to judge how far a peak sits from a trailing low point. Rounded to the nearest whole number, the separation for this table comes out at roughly -66 kPa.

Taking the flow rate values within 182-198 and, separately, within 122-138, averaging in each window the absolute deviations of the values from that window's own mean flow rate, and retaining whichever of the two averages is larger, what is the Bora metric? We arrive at 1.09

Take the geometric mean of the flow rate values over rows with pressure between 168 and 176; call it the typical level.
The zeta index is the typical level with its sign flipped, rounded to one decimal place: -10.0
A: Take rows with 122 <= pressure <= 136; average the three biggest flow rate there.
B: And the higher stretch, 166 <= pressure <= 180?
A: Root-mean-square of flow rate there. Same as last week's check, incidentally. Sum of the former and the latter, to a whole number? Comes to 24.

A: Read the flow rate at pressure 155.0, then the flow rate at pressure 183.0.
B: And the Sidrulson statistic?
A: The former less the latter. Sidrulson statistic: 3.6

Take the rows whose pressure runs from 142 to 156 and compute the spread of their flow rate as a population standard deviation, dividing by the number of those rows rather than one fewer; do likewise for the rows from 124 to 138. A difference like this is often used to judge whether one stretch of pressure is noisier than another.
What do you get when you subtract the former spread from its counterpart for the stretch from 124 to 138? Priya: 0.45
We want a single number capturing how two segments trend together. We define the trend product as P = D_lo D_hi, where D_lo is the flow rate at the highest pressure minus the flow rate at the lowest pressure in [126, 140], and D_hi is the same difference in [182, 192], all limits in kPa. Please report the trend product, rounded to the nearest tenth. 1.8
